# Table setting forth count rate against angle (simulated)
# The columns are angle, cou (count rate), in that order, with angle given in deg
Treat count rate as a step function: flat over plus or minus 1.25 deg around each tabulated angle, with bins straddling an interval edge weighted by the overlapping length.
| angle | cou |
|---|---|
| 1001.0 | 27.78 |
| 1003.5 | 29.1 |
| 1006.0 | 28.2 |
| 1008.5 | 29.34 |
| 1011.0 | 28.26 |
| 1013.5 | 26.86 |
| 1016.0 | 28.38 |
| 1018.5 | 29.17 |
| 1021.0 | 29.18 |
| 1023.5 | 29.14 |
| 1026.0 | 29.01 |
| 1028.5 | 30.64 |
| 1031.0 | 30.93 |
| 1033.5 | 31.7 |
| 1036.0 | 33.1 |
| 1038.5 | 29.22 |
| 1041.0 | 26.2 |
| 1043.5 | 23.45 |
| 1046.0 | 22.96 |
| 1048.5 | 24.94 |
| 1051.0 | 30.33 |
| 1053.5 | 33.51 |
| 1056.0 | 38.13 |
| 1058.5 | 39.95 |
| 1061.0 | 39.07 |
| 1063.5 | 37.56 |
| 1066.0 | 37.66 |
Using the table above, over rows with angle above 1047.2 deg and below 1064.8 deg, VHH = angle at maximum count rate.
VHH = 1058.5 deg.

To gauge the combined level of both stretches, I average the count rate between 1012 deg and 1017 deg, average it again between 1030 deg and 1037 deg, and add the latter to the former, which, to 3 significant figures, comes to 59.5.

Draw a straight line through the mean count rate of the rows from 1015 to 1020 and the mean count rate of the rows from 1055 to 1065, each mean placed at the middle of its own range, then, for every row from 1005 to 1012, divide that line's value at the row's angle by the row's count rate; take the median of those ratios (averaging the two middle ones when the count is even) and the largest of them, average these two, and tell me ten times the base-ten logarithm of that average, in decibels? -0.24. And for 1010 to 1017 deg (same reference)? 0.09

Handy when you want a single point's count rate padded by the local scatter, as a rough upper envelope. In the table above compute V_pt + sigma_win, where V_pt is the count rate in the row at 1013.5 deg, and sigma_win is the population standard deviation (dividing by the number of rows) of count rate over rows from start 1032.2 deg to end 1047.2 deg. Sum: 30.7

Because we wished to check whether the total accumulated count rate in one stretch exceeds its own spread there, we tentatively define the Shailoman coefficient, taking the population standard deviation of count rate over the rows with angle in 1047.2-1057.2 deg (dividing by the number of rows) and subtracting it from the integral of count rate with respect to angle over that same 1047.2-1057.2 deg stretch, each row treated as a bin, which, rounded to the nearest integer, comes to 312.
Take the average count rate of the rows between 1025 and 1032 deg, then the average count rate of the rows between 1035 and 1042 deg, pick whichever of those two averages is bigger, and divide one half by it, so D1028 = 0.0166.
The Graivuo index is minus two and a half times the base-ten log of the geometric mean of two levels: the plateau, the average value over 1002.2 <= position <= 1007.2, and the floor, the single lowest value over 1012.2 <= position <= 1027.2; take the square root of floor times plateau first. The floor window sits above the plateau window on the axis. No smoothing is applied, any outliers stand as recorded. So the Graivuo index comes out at -3.61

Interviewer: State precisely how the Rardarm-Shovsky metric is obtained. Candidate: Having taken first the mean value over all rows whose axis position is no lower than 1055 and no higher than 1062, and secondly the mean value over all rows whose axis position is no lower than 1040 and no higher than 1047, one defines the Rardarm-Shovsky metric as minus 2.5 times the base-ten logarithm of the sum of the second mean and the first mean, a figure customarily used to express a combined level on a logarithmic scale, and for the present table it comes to -4.50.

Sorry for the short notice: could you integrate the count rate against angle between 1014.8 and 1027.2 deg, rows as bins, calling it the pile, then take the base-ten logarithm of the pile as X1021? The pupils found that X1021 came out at 2.56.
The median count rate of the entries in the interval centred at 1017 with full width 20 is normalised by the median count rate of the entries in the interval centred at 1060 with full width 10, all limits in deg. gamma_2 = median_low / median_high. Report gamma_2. 0.75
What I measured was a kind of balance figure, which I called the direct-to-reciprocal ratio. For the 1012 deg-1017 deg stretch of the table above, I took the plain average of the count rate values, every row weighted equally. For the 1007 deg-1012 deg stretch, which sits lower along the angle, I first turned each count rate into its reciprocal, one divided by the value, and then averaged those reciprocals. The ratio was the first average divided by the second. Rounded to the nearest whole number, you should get 795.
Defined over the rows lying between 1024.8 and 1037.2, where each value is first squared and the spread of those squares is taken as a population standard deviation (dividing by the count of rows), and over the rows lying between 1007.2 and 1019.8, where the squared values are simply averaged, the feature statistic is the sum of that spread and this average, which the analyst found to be 891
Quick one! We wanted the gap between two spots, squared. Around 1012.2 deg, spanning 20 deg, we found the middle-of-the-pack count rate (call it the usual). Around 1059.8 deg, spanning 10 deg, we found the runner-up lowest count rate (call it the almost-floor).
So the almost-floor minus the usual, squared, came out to 88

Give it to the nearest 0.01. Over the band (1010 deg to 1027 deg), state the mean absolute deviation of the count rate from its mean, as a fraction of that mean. 0.02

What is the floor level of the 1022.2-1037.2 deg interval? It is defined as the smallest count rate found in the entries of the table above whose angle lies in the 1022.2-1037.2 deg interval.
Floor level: 29.01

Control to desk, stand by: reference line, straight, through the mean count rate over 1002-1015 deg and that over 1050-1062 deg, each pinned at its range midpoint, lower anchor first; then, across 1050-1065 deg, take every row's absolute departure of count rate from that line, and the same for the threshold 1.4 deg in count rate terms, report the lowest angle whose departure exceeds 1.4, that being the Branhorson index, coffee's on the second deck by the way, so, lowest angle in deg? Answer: 1051.0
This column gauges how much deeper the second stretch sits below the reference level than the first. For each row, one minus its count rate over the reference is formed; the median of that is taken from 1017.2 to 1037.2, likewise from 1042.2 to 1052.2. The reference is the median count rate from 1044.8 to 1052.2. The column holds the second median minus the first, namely 0.2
